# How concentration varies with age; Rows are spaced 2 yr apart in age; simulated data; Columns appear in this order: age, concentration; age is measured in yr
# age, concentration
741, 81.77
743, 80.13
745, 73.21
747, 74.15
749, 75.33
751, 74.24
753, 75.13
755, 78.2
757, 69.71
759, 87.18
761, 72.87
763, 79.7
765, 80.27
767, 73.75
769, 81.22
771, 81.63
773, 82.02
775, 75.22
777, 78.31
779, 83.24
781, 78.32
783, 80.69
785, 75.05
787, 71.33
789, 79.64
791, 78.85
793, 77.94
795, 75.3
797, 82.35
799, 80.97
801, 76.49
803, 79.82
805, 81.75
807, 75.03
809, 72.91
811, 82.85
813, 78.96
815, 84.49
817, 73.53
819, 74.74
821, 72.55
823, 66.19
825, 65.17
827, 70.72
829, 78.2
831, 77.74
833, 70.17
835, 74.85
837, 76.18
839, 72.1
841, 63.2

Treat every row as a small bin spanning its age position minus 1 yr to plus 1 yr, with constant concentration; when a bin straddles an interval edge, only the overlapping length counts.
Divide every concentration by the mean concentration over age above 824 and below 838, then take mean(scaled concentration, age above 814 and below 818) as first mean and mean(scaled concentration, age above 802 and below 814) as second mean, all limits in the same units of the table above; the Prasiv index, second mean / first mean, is 0.99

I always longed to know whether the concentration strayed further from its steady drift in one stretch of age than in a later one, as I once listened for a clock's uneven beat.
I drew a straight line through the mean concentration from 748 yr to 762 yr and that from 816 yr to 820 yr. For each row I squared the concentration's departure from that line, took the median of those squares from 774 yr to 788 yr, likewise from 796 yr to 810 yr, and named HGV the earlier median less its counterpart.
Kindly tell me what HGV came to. -18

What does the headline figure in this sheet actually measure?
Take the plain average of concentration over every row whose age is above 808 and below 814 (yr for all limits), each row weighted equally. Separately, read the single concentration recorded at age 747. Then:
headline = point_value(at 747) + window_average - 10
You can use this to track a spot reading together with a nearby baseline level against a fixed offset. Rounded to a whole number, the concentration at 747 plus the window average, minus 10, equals 142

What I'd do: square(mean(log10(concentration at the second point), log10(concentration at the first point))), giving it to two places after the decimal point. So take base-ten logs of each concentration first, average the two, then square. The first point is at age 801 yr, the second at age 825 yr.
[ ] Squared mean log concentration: 3.42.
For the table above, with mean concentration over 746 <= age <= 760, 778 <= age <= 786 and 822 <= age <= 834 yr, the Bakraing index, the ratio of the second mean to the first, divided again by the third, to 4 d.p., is 0.0146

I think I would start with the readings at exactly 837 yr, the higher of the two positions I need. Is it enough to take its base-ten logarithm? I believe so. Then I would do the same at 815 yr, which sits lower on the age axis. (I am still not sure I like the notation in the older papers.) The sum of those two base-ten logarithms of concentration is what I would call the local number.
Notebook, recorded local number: 3.809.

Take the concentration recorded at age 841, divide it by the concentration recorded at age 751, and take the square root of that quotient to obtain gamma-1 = 0.92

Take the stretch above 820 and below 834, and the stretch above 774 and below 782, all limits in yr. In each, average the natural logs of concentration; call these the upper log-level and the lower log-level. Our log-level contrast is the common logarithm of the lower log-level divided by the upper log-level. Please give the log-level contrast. 0.010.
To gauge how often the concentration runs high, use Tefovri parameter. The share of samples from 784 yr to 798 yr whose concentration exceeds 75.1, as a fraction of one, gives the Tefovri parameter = 0.71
